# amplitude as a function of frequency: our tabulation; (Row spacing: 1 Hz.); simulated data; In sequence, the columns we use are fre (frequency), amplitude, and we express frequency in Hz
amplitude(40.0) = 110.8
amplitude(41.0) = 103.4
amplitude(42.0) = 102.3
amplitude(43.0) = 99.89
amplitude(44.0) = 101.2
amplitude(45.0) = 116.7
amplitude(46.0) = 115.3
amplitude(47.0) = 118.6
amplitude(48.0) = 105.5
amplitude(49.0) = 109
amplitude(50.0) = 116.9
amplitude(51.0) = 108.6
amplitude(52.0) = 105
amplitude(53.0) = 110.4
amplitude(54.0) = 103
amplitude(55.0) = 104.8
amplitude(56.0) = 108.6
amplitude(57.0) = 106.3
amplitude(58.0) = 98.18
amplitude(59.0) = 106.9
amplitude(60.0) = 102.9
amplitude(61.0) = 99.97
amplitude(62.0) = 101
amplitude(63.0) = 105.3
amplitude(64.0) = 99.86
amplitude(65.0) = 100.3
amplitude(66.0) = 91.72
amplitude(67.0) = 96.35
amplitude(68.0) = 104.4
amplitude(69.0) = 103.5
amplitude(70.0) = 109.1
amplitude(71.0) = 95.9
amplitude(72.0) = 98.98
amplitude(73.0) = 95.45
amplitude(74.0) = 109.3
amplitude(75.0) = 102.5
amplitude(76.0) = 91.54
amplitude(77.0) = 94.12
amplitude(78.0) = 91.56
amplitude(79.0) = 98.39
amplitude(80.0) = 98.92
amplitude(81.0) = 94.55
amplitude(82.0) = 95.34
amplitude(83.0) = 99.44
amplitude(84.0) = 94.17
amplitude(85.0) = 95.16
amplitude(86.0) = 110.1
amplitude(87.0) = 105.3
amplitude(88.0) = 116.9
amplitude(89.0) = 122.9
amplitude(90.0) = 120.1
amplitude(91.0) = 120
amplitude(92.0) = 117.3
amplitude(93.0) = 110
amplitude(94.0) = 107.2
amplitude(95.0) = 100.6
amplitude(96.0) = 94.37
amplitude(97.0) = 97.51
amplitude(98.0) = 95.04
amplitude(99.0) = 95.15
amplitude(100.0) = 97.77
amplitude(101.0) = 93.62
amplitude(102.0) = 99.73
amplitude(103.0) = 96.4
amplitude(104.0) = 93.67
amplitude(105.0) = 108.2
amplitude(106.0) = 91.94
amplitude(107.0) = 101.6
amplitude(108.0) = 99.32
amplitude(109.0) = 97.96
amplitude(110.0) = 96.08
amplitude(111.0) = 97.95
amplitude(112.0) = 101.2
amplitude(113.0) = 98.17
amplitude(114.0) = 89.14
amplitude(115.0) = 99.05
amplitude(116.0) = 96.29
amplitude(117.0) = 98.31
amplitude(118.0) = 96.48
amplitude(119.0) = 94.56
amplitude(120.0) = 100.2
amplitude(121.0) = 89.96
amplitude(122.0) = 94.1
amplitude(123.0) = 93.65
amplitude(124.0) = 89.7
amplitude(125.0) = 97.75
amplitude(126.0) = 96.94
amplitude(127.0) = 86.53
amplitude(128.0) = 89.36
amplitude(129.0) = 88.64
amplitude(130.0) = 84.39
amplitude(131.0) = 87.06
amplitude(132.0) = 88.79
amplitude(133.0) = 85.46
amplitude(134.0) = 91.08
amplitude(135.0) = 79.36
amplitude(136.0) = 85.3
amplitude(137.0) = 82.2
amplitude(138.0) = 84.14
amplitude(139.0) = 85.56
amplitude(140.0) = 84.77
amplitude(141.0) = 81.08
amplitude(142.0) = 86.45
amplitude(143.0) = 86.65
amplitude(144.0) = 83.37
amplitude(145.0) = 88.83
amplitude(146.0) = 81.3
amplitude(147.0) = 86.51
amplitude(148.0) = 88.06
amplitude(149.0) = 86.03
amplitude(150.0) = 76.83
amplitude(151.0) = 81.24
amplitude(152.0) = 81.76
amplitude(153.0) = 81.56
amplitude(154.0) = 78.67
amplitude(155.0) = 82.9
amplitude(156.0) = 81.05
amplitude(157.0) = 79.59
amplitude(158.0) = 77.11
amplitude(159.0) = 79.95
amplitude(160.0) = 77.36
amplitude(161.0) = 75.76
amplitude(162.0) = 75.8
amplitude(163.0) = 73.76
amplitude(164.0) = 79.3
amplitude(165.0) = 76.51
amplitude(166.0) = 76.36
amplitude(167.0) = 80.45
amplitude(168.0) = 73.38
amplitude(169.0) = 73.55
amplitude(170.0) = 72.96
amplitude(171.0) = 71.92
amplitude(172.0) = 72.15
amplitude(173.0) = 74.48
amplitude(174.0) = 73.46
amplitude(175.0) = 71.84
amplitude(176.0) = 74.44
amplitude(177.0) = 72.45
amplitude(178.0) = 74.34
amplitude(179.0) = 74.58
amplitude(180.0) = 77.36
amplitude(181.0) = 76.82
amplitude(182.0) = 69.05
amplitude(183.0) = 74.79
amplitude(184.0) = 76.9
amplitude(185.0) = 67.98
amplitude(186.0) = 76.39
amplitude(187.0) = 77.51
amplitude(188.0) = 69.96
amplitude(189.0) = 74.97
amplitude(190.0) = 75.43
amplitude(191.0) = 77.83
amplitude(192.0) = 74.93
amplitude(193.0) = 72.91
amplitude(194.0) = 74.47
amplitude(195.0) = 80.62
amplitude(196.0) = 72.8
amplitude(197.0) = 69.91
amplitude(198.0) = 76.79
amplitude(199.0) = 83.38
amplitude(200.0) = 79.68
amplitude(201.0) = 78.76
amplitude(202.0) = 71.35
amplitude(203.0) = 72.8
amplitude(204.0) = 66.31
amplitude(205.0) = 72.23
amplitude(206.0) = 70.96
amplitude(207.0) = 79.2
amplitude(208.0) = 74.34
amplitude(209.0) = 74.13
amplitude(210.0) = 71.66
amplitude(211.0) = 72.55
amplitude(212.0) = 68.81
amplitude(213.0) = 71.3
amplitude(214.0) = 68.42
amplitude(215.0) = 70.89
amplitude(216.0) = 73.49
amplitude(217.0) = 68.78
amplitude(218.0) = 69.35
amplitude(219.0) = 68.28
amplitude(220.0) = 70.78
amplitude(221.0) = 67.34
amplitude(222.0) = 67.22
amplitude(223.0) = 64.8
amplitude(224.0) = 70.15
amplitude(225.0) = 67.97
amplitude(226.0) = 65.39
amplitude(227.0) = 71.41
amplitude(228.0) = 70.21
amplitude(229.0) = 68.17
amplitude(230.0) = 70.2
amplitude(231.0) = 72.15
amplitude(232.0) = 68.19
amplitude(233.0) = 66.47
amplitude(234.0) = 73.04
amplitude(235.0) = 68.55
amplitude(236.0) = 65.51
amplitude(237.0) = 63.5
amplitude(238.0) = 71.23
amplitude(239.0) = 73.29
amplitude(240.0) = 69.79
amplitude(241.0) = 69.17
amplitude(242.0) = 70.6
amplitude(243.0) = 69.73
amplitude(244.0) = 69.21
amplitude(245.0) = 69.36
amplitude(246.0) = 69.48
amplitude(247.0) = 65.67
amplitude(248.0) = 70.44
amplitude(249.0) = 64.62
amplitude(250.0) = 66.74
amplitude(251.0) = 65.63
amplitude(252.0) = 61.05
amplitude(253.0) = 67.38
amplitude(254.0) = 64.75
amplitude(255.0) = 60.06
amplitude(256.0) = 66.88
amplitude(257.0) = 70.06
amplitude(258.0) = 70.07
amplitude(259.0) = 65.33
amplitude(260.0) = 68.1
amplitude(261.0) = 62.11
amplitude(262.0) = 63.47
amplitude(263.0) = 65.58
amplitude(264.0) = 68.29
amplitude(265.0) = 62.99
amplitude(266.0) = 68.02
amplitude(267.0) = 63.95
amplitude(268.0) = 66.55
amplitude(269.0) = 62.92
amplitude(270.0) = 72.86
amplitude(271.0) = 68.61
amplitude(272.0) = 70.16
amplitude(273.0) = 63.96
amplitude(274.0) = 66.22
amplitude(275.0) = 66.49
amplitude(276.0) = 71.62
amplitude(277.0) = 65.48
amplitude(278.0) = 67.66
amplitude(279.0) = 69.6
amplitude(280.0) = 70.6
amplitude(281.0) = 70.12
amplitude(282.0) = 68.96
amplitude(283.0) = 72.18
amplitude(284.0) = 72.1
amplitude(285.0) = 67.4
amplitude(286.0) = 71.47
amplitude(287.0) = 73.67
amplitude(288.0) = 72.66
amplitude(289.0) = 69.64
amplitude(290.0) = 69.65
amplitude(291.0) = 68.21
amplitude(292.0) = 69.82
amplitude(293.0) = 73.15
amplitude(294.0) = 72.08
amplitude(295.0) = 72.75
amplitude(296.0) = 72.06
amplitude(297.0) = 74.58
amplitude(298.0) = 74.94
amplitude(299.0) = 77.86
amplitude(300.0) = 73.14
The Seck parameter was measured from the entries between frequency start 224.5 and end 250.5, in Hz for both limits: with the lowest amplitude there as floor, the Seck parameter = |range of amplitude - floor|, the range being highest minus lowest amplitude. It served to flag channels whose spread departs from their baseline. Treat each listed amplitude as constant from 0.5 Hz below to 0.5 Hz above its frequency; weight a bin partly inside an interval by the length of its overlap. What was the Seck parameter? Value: 53.7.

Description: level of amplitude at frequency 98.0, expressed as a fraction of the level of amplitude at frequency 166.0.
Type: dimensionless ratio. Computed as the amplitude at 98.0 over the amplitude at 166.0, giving 1.24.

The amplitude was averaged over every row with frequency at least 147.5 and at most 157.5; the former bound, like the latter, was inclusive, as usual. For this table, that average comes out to 82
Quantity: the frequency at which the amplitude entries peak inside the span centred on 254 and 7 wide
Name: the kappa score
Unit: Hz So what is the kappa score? 257.0 Hz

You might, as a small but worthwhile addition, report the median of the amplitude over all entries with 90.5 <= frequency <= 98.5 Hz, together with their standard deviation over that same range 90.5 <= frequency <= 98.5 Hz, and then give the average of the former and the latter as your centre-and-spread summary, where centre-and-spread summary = 57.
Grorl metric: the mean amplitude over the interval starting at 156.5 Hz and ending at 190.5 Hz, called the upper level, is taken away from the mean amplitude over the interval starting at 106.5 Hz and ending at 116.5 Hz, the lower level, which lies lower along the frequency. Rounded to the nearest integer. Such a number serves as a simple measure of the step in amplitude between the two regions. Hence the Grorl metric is 23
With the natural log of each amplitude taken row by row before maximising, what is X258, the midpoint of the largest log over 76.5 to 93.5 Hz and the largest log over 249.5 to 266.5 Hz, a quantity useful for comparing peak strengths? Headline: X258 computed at 4.53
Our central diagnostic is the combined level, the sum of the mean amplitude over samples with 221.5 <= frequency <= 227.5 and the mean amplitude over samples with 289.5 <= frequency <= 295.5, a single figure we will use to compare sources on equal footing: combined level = 139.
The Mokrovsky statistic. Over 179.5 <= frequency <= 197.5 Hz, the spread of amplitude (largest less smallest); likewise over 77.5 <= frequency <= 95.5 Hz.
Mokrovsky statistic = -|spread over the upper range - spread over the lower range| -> -18.7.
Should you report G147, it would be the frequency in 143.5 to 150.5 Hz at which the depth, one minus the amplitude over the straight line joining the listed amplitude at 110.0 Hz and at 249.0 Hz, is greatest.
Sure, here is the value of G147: 150.0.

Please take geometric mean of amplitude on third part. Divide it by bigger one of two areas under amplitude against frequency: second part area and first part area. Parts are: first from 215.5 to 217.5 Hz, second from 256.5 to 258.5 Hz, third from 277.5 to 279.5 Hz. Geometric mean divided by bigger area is 0.48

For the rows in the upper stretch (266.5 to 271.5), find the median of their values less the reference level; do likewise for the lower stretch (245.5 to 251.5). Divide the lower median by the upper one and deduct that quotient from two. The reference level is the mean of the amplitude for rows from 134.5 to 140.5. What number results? 1.0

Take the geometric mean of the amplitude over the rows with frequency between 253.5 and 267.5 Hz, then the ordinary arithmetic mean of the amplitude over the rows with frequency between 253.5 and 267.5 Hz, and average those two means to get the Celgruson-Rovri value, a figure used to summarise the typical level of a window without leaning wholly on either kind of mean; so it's 65.7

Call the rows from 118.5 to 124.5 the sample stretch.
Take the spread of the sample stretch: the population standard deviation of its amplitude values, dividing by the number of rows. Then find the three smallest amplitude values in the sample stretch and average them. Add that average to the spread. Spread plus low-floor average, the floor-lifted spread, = 95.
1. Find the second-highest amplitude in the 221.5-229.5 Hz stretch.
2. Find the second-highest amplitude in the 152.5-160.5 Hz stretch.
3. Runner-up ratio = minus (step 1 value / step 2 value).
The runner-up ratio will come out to -0.86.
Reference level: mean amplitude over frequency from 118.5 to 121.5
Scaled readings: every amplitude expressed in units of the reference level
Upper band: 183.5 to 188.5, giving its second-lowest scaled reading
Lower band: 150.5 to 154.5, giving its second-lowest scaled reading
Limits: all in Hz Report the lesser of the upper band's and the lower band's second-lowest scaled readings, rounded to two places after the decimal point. 0.74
